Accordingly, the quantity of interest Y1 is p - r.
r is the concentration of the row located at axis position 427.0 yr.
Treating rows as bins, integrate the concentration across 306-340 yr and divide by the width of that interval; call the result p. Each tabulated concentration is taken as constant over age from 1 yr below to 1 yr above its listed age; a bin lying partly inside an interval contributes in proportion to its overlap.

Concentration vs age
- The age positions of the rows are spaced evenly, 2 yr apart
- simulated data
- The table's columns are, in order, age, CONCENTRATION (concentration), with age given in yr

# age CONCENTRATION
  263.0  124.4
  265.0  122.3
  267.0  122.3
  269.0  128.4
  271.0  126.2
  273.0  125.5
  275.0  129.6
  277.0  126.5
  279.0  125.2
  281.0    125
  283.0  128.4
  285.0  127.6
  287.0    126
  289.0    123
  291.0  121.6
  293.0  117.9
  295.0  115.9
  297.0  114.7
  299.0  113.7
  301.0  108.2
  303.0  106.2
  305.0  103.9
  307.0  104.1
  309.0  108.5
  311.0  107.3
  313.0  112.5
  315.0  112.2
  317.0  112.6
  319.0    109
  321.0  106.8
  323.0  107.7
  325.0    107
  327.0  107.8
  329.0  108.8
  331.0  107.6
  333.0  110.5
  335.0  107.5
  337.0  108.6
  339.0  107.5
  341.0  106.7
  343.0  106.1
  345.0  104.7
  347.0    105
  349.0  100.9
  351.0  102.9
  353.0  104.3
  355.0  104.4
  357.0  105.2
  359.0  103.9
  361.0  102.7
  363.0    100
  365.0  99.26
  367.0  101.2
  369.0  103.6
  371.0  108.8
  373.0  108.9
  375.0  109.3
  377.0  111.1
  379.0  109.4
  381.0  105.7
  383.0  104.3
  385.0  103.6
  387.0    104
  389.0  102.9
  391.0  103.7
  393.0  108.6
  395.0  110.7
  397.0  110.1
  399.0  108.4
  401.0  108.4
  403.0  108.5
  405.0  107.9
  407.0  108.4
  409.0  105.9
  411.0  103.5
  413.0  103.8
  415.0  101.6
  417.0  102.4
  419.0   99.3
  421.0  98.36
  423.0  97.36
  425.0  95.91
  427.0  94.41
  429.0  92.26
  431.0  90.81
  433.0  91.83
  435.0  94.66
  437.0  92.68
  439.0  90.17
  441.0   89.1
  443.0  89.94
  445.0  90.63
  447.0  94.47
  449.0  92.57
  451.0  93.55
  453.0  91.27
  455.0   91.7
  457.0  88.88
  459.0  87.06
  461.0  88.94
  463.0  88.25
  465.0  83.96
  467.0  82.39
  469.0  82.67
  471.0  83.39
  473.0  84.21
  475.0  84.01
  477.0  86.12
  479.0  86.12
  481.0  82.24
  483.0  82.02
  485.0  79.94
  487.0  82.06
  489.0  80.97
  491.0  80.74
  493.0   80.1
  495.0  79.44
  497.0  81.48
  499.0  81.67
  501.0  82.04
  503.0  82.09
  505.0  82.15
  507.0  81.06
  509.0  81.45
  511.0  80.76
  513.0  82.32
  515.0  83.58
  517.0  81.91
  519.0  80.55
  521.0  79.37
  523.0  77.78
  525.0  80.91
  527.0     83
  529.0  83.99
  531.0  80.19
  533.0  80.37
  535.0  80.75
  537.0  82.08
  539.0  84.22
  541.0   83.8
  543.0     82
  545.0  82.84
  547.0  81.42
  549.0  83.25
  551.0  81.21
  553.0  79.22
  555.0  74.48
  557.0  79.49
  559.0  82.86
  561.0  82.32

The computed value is 14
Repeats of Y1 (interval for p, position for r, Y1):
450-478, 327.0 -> -21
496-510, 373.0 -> -27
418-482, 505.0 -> 8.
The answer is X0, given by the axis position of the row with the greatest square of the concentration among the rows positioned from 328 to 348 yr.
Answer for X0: 333.0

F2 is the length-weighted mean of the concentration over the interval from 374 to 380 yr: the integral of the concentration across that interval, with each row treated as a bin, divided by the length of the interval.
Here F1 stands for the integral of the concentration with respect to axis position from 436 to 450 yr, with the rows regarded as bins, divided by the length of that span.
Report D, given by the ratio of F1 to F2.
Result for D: 0.83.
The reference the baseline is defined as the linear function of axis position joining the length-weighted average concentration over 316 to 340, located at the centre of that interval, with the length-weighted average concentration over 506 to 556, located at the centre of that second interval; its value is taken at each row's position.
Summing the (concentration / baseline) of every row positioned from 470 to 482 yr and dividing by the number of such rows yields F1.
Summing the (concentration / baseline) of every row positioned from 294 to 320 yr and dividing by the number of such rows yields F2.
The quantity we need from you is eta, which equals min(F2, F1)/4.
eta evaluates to 0.238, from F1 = 0.95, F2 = 0.99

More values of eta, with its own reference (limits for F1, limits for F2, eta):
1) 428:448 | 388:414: 0.244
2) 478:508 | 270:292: 0.236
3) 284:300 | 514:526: 0.244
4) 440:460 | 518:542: 0.247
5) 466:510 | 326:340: 0.236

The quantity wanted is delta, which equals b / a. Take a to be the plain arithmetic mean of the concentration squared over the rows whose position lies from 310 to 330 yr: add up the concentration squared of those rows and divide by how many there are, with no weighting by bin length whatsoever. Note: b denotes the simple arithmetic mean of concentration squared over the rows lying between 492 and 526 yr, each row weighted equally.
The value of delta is 0.6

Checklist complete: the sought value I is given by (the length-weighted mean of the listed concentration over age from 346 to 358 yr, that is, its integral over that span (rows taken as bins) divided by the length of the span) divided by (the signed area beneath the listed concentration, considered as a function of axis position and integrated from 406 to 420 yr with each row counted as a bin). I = 0.072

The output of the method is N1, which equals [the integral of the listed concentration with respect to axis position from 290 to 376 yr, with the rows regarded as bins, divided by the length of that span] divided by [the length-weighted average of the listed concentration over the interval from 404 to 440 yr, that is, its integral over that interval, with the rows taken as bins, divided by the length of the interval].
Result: 1.09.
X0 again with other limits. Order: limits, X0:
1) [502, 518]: 515.0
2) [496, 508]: 505.0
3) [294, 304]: 295.0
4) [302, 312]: 309.0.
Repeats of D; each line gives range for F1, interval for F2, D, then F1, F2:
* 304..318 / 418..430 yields 1.13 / 109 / 96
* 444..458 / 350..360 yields 0.88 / 92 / 104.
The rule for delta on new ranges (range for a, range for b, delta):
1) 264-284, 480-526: 0.4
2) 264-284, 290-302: 0.8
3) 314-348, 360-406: 1.0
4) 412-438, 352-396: 1.2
